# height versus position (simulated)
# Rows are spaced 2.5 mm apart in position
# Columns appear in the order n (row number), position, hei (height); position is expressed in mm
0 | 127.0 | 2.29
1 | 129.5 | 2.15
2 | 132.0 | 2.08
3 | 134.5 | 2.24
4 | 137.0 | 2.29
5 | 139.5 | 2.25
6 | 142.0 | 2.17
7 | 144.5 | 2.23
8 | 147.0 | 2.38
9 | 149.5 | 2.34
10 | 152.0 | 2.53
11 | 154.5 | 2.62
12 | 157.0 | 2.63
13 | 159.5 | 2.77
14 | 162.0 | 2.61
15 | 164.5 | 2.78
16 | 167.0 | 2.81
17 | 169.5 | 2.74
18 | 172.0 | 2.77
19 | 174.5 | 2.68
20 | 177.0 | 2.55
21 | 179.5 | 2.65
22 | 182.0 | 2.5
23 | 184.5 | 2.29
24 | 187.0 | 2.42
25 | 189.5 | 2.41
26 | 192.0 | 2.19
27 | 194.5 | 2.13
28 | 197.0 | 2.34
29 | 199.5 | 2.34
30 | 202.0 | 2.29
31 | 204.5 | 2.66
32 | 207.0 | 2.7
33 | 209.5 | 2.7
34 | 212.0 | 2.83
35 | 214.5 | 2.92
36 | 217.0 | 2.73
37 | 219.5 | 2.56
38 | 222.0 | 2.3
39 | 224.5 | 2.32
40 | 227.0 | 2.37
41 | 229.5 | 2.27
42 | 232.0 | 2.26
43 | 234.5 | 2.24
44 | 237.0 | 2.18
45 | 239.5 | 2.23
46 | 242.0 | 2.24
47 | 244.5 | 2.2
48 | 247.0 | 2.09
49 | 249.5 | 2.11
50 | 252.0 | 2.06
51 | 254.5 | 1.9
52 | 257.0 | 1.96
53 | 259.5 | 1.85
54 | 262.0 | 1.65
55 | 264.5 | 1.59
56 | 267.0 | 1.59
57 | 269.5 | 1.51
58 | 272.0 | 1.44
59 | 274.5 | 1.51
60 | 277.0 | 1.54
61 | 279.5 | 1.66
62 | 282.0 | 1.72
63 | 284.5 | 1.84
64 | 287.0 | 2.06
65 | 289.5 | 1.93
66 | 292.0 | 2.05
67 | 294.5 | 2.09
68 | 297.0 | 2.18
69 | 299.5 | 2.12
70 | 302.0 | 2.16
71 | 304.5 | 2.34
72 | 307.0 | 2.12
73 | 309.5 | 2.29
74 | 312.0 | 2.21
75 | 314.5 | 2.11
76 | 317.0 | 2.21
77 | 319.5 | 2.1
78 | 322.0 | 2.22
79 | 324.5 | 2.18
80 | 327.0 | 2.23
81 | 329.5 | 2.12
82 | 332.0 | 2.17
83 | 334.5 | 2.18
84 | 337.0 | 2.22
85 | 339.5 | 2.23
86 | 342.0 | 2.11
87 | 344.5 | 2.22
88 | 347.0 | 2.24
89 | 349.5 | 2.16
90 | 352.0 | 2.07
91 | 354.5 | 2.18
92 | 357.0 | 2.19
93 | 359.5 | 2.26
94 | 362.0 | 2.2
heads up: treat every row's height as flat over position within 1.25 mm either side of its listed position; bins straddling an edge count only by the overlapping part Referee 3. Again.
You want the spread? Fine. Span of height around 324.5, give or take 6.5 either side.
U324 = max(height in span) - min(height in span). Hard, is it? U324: 0.13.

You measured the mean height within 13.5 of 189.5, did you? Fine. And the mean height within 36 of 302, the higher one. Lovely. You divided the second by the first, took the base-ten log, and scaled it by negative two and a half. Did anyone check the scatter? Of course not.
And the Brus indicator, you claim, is 0.18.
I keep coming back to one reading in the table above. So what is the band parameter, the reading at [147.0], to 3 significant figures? 2.38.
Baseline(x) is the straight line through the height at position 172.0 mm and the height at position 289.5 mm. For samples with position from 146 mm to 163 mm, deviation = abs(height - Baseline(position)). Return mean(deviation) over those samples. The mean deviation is 0.34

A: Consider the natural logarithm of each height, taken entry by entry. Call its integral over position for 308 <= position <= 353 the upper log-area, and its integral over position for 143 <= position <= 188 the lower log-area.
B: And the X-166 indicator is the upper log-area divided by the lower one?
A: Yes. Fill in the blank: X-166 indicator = 0.83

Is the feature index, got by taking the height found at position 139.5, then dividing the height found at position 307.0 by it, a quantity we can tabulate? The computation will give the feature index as 0.94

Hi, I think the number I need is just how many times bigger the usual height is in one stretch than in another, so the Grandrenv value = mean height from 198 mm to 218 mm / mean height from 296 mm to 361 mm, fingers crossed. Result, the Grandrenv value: 1.21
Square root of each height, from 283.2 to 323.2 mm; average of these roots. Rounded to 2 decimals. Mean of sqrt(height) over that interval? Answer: 1.46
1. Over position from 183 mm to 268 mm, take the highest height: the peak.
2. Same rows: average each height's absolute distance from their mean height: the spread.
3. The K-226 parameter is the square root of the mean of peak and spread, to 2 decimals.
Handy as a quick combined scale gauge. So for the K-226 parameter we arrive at 1.26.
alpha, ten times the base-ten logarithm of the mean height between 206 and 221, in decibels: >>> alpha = 4.4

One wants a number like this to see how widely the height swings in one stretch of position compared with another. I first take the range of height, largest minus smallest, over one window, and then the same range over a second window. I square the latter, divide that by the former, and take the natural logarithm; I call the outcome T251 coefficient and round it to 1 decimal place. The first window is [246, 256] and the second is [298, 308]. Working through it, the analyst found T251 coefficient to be -1.5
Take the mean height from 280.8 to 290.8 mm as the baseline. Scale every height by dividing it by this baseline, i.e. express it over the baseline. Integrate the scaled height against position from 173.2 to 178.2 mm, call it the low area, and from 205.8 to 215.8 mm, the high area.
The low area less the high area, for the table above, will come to -8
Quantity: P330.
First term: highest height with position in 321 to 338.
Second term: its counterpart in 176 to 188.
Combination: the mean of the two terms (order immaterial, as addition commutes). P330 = 2.44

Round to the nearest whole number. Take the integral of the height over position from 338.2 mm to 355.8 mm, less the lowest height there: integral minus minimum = 36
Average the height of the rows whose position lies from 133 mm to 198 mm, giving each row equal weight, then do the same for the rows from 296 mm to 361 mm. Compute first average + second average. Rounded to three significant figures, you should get 4.66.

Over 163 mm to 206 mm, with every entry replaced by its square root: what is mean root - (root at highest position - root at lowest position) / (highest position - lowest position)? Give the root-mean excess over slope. 1.58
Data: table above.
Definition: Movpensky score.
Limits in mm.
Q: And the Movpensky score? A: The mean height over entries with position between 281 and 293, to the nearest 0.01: 1.92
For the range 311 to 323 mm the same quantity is 2.17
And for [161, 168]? 2.73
